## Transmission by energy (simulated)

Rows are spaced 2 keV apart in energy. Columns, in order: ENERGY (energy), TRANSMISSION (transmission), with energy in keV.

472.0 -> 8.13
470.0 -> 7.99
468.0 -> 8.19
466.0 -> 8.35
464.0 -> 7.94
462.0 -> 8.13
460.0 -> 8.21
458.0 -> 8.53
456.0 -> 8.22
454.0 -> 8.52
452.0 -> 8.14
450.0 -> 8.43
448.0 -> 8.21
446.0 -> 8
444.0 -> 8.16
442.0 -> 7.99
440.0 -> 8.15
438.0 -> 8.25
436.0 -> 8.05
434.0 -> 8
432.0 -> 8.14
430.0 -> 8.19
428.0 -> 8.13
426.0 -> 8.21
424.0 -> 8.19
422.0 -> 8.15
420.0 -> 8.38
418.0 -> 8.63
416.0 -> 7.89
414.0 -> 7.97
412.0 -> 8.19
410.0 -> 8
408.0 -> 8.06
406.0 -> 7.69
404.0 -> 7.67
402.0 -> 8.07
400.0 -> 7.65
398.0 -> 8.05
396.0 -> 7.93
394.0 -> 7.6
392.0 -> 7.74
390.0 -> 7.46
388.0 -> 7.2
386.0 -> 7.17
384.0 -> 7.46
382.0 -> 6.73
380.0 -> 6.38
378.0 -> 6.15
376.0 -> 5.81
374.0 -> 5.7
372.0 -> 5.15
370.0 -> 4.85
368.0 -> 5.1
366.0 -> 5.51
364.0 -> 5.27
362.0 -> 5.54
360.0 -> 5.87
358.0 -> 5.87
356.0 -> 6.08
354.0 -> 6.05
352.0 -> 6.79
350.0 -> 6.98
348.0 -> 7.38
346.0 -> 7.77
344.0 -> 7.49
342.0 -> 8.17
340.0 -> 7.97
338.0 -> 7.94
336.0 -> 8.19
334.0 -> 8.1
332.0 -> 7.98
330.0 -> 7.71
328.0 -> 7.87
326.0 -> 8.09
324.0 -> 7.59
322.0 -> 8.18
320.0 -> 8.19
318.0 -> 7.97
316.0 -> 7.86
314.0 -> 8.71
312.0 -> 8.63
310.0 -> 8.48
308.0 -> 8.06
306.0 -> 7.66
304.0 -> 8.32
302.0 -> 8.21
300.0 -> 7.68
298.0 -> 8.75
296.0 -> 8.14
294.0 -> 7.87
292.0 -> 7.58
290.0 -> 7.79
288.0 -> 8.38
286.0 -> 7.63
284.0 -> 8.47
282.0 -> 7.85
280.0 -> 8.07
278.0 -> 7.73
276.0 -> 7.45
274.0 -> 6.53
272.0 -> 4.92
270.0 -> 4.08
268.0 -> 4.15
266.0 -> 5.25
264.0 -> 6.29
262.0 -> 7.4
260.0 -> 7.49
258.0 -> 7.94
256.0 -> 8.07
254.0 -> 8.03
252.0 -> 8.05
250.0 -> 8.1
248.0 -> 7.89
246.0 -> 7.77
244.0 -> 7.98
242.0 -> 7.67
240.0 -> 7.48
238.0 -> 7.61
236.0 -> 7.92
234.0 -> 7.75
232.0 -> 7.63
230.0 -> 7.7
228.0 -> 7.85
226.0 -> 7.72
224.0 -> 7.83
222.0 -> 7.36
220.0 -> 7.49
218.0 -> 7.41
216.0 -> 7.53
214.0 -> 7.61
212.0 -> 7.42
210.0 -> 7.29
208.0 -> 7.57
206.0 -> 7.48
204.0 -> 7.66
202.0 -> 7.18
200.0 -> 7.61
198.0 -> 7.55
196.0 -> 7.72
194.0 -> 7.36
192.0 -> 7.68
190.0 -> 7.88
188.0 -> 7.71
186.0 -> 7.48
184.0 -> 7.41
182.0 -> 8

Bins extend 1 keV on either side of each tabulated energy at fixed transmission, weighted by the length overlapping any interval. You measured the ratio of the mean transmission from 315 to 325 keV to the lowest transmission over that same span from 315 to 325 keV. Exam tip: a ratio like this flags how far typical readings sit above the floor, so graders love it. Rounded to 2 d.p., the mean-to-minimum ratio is 1.05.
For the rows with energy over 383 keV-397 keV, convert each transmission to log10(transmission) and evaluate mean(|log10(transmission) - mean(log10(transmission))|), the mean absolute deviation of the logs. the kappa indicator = 0.012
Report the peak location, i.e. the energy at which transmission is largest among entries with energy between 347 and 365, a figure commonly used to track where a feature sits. 348.0 keV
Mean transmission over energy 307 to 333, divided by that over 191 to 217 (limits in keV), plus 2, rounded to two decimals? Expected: 3.08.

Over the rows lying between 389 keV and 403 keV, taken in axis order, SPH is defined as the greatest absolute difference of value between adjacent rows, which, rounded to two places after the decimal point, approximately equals 0.42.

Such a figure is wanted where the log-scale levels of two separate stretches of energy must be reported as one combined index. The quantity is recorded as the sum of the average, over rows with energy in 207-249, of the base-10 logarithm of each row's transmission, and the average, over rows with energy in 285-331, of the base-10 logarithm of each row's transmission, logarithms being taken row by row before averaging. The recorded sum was 1.79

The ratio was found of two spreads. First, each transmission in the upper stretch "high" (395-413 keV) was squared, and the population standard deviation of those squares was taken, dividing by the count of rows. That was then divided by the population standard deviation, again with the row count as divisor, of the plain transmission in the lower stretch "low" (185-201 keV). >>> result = 20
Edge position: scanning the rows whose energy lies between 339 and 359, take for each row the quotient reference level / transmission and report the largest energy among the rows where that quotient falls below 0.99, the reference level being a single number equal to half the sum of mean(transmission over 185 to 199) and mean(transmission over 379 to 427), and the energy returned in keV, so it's 342.0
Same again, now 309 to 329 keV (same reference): 328.0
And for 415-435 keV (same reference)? 434.0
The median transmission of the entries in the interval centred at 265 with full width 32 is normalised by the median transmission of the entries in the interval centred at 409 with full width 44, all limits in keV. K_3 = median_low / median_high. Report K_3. 0.93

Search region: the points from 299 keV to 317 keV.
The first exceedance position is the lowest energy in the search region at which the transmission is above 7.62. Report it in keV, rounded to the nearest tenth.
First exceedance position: 300.0 keV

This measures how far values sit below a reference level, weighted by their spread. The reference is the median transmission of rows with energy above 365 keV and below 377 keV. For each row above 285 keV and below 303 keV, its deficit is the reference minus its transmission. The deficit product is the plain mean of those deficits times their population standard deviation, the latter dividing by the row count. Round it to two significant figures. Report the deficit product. -1.0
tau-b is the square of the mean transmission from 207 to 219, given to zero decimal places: 56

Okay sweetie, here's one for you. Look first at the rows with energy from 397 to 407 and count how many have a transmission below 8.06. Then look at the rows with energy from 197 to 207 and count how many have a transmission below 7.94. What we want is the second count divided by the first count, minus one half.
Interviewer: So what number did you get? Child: 0.75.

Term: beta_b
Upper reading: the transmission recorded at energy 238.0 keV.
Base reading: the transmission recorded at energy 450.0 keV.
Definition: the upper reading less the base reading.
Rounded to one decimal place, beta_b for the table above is -0.8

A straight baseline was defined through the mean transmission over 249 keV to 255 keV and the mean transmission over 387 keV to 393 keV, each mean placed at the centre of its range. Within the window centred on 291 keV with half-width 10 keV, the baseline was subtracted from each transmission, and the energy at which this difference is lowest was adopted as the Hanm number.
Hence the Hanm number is 292.0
